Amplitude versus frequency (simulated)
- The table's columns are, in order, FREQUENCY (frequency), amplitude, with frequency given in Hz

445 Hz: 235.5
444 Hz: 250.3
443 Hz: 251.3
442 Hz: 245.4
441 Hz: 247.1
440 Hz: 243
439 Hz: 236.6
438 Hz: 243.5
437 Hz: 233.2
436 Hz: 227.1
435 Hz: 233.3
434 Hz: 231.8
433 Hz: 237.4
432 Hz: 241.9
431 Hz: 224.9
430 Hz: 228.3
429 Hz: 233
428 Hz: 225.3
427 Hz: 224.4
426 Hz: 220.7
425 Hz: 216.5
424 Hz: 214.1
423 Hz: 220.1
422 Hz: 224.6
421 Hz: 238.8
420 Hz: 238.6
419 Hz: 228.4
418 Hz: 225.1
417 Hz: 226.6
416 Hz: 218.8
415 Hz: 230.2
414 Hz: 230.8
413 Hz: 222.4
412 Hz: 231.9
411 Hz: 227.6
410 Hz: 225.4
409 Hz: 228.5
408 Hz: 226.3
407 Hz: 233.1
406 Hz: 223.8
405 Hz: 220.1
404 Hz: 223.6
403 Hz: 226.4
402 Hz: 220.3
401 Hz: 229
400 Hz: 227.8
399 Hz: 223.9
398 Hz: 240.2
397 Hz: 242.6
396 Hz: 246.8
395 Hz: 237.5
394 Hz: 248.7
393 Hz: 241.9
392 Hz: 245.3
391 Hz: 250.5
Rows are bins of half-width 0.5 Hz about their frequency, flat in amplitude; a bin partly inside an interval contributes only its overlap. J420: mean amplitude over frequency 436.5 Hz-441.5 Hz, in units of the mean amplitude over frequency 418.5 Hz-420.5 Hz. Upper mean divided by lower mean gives 1.03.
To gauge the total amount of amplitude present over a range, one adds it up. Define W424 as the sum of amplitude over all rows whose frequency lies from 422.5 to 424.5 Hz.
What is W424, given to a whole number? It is 434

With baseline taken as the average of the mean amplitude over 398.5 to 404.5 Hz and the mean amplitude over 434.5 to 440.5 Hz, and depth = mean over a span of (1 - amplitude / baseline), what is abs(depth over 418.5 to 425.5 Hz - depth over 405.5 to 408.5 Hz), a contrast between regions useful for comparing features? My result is 0.01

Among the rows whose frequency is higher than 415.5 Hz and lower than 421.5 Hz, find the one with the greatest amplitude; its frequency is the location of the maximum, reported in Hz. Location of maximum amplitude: 421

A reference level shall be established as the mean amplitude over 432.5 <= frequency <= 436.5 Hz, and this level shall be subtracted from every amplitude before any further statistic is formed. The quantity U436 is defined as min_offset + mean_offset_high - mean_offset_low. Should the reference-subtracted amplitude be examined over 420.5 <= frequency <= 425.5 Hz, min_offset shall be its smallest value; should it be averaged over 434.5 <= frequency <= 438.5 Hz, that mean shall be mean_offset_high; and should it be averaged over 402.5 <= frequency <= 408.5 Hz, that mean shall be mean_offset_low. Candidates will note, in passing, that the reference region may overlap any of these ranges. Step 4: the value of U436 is -10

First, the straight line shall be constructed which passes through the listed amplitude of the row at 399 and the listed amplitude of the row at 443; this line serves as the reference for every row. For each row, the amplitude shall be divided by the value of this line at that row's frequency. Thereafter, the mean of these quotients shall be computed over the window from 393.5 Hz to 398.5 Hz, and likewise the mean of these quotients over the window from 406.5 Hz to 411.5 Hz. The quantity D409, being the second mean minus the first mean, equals -0.10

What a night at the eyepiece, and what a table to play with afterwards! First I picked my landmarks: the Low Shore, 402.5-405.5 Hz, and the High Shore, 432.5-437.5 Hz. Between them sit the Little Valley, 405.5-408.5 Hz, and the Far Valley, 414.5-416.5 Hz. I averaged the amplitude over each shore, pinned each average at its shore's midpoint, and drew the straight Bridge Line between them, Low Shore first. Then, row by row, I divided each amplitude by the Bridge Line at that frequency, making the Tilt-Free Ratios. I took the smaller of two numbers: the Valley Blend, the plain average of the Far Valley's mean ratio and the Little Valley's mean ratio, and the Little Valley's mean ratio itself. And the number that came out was 1.00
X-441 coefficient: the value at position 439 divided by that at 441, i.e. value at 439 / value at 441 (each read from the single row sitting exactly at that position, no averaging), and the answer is 0.96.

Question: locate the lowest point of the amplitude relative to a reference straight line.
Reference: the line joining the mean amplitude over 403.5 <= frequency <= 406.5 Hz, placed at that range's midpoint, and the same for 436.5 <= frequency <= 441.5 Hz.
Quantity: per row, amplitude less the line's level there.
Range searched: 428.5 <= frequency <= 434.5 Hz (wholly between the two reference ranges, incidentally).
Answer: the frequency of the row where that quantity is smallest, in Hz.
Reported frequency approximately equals 431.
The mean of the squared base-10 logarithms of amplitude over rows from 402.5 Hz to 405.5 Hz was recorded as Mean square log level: 5.52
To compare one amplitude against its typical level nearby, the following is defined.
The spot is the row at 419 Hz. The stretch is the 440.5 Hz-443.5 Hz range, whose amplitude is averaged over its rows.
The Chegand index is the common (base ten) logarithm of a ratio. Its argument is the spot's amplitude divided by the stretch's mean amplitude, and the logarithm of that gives -0.036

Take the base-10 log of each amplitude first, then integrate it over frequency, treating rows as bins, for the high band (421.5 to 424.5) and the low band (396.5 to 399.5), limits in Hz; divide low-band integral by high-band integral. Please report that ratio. 1.01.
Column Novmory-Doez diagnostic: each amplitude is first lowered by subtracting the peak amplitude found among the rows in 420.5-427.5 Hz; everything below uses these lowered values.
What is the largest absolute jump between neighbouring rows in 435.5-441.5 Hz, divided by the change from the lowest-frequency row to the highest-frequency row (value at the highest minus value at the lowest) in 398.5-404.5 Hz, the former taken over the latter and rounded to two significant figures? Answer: -34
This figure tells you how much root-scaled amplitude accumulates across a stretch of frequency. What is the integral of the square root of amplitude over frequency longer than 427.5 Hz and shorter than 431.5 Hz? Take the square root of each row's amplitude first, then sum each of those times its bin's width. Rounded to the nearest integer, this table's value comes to 60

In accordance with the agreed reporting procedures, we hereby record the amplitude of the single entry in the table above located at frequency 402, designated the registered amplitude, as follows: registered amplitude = 220.3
